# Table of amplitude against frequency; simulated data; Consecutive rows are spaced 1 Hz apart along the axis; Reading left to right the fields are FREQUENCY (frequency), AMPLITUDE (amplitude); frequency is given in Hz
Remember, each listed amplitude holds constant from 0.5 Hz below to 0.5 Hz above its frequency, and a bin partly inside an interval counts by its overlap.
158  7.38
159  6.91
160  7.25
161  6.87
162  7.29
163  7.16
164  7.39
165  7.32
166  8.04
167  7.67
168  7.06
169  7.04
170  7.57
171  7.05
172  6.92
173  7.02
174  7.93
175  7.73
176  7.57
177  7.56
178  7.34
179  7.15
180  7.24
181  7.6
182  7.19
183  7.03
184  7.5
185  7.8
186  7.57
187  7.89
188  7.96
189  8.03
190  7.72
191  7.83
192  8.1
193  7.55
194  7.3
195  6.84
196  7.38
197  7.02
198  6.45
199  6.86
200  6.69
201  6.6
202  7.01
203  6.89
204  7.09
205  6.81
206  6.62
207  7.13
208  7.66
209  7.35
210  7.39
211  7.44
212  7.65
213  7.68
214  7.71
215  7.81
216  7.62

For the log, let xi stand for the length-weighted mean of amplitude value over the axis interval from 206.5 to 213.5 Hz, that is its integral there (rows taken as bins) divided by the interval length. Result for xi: 7.47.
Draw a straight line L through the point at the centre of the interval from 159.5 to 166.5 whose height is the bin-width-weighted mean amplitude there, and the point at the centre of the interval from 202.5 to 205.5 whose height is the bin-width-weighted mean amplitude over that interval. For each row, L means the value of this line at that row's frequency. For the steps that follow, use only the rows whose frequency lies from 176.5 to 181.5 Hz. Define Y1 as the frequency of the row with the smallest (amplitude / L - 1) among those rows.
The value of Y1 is 179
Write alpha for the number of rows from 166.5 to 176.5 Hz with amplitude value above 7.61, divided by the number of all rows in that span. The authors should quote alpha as 0.30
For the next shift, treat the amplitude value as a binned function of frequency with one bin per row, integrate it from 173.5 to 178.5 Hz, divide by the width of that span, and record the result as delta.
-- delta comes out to 7.6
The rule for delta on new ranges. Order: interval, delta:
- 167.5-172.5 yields 7.1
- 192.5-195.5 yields 7.2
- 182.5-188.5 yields 7.6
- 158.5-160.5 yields 7.1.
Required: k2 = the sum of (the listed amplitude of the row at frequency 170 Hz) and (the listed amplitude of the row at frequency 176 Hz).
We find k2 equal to 15.1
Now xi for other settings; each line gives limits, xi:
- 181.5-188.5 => 7.56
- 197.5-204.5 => 6.80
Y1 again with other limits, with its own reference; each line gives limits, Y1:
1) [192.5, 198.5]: 198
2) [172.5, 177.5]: 173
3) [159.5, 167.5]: 161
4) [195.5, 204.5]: 198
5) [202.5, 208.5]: 206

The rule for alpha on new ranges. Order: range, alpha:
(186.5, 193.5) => 0.86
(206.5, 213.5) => 0.43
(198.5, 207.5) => 0.00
